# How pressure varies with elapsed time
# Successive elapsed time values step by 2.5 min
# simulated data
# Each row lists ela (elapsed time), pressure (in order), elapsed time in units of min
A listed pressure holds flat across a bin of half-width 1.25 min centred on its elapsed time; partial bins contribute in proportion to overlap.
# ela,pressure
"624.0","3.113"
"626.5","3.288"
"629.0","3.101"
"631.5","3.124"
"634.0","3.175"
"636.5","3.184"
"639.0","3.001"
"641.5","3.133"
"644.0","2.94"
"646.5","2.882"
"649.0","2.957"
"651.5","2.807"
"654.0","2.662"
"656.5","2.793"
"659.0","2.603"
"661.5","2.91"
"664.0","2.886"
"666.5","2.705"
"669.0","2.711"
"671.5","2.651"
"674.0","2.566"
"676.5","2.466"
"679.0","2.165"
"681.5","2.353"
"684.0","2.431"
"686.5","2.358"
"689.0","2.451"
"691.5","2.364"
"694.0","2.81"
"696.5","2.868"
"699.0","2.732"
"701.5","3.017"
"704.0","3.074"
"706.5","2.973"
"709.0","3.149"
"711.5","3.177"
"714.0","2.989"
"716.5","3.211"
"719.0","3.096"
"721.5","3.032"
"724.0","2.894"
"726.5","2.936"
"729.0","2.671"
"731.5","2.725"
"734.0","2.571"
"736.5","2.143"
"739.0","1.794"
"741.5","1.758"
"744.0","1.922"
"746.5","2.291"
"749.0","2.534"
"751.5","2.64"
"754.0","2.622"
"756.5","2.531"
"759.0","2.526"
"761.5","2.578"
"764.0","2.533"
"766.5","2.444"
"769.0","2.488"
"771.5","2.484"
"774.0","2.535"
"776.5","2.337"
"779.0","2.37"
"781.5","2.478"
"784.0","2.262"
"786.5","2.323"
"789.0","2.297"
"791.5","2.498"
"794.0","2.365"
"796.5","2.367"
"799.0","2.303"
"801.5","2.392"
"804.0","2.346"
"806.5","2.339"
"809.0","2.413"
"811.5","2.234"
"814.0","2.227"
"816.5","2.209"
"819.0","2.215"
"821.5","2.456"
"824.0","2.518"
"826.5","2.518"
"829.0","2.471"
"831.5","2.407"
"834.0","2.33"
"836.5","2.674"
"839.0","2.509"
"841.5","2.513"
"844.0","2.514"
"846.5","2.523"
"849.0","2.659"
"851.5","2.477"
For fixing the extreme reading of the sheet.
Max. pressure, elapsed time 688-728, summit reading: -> 3.211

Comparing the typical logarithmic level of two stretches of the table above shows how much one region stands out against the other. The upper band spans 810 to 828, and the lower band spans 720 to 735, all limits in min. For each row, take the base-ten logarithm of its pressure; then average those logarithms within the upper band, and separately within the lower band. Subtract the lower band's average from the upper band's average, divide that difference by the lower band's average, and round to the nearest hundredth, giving -0.18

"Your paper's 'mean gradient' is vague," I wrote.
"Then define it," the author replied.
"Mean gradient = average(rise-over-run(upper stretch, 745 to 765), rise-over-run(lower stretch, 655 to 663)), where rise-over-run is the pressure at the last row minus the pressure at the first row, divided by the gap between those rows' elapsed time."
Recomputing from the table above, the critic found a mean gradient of 0.019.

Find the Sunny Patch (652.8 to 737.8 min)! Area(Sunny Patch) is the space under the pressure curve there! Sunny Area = 233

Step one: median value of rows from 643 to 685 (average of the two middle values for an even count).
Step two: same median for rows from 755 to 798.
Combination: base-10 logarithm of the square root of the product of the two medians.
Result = 0.41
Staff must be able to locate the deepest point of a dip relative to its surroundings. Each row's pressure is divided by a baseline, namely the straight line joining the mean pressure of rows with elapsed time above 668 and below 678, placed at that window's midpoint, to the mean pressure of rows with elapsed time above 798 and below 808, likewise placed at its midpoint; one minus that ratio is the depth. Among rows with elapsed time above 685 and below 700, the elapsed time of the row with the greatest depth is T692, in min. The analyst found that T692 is 686.5 min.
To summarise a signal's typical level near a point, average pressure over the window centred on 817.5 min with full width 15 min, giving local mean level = 2.31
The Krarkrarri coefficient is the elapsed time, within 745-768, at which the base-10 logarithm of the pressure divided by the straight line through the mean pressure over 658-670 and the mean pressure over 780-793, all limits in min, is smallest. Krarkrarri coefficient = 746.5 min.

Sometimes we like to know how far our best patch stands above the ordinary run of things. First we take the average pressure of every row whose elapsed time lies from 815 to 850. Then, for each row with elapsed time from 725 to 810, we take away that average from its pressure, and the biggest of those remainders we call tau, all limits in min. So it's 0.5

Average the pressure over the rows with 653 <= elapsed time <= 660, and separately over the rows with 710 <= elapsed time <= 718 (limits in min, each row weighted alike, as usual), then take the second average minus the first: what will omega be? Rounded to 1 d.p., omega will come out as 0.4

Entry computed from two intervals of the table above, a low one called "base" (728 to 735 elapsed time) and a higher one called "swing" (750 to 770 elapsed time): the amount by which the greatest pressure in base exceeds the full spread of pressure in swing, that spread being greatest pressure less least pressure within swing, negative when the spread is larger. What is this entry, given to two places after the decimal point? 2.53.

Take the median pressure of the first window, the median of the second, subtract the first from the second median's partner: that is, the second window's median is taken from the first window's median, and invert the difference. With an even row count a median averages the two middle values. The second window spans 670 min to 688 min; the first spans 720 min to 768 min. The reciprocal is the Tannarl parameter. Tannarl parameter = 10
